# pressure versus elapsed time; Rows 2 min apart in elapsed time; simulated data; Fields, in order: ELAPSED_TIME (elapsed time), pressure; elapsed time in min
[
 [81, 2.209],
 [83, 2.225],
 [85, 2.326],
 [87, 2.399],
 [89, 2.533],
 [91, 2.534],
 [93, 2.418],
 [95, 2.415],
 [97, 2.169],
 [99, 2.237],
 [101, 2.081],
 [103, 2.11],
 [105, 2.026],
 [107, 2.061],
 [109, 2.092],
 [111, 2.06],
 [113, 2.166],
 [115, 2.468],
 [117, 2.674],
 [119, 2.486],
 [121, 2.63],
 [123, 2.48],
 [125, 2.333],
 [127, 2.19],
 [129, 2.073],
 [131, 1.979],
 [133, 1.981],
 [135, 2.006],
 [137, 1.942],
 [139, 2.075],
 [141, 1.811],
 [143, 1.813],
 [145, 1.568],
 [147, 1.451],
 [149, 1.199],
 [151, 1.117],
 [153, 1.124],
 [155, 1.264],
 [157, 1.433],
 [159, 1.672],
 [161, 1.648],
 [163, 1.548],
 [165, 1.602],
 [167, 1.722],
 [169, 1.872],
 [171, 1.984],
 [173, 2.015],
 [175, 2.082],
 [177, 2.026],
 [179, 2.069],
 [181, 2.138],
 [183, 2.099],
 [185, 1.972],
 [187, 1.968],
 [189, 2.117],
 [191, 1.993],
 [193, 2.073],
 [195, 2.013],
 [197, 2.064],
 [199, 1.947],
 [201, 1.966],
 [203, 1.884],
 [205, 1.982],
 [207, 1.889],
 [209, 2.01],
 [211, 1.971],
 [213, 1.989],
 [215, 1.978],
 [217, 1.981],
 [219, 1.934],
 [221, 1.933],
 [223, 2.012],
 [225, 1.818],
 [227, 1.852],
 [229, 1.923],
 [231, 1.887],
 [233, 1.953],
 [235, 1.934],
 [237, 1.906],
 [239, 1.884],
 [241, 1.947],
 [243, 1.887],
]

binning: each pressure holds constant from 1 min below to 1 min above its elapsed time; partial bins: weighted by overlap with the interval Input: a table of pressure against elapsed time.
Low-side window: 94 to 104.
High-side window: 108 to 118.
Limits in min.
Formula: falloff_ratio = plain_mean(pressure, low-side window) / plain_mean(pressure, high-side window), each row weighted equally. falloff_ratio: 0.96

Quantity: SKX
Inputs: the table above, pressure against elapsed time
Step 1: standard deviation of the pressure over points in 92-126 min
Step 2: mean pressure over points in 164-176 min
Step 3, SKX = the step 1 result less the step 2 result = -1.67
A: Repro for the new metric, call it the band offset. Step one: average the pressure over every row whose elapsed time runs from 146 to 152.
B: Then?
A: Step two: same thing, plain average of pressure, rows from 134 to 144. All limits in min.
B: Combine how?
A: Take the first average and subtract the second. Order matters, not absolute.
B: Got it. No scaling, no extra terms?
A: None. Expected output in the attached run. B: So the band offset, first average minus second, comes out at -0.67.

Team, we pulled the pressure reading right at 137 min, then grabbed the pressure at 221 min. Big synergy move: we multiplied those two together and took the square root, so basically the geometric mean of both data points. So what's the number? 1.94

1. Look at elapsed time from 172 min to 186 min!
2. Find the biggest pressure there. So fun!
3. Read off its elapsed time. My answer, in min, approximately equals 181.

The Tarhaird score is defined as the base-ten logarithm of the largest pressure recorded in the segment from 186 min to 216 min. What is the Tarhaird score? 0.33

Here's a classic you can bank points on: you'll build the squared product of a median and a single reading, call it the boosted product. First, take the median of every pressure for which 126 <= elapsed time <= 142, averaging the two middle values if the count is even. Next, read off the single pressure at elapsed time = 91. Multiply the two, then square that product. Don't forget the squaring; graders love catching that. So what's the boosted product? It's 26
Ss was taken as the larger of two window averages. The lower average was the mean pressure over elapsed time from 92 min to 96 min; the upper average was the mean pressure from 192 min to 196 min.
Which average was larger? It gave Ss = 2.4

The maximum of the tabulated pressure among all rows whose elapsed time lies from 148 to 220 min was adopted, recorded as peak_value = 2.138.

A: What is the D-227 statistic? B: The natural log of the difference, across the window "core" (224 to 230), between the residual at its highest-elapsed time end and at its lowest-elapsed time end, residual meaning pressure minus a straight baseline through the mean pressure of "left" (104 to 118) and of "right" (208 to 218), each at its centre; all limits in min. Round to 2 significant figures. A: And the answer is -2.2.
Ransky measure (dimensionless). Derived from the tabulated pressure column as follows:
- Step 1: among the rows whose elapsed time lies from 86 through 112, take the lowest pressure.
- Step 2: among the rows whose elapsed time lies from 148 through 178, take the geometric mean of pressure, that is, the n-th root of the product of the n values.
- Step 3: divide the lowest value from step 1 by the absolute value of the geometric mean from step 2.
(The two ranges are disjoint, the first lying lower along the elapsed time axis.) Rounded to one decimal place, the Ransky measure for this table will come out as 1.3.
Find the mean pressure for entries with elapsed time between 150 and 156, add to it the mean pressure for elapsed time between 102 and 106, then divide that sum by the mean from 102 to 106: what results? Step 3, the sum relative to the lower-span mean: 1.56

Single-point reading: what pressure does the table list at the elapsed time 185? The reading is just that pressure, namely 1.972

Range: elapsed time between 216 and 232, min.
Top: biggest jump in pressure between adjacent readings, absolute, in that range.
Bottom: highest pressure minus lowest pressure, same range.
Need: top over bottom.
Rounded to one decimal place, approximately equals 1.0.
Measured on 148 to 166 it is 0.4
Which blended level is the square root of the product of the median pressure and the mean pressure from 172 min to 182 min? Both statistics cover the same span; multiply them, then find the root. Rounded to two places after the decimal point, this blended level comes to 2.07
